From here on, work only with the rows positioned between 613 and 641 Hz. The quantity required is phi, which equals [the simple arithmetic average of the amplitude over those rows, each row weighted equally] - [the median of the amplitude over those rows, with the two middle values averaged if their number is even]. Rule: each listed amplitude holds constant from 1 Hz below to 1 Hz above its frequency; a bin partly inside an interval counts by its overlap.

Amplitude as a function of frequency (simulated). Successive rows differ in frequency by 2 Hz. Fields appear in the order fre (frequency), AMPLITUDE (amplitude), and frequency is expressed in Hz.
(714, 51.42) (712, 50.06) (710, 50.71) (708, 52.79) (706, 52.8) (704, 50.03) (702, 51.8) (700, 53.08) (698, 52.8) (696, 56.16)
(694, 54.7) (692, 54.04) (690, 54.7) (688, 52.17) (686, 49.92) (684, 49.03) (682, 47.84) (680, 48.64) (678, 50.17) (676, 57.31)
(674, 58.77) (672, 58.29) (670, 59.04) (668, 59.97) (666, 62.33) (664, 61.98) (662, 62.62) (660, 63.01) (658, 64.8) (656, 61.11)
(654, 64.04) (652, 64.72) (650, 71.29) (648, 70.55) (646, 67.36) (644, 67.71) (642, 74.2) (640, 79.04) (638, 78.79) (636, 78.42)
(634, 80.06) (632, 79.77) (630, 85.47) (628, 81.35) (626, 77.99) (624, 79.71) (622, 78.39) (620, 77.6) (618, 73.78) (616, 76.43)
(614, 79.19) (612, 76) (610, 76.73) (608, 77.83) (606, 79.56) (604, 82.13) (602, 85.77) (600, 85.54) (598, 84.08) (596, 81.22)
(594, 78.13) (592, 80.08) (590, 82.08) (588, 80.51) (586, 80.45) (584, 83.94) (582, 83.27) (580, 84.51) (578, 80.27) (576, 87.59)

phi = 0.1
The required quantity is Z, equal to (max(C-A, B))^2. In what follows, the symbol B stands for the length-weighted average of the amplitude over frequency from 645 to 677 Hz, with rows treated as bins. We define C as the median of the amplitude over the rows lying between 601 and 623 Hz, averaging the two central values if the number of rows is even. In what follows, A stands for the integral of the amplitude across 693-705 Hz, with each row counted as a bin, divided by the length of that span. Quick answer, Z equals 3963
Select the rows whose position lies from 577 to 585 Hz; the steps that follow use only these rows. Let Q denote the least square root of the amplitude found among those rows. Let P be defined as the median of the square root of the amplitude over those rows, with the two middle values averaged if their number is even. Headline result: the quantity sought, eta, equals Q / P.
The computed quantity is 0.980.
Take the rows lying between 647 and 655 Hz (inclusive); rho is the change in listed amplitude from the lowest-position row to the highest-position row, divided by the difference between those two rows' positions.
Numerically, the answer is -1.1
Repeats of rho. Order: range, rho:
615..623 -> 0.3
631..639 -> -0.2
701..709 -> 0.2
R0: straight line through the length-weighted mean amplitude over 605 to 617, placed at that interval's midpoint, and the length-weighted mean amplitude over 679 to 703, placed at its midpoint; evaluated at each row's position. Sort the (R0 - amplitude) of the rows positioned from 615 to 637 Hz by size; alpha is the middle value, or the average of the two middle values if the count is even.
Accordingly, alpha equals -6.2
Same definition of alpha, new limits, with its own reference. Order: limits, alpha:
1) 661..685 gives -0.4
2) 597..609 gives -2.3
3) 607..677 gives -1.3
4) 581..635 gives -0.4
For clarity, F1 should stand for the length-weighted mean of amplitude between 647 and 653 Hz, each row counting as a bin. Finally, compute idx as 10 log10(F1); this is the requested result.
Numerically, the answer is 18.38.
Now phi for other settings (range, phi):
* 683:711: -0.3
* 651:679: -1.0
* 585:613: 0.2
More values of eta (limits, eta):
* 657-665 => 0.993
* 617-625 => 0.973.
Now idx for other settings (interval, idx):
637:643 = 18.88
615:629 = 18.91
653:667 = 17.98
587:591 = 19.10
